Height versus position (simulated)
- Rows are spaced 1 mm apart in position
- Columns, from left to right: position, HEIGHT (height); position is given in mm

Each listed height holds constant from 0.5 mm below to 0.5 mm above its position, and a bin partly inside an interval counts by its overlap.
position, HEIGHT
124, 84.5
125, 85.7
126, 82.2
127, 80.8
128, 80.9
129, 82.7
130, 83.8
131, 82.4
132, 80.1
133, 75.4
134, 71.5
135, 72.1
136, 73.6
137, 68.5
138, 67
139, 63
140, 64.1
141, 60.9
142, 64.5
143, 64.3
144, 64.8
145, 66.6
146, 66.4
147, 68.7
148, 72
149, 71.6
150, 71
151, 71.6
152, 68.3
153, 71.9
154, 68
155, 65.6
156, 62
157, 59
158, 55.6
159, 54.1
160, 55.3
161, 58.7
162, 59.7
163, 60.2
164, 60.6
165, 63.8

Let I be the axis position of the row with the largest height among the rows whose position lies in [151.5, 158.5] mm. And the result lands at 153 mm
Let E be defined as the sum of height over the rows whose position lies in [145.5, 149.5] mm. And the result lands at 279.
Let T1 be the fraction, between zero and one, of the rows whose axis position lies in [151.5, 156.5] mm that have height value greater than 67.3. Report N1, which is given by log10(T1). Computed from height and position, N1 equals -0.22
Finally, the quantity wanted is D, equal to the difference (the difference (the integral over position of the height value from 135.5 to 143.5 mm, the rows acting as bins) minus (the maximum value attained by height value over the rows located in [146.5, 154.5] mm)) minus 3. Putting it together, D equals 451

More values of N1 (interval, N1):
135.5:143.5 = -0.60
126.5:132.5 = 0.00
